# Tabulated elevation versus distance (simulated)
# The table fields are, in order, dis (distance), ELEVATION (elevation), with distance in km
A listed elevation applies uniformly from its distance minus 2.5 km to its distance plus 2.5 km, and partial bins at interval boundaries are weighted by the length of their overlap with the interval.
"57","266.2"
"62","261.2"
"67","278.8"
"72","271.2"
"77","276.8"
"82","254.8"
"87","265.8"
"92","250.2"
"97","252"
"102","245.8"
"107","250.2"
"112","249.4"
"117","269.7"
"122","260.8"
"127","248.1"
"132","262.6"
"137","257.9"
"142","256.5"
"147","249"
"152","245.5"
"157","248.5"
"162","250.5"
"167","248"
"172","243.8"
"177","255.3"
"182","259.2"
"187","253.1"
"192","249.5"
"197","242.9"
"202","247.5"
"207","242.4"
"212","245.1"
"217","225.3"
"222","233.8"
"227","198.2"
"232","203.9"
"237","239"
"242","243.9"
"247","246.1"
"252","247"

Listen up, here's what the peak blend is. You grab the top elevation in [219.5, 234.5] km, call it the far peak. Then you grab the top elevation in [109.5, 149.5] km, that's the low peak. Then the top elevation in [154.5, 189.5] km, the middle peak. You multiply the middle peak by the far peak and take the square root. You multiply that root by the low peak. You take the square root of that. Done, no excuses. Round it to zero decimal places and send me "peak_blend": 258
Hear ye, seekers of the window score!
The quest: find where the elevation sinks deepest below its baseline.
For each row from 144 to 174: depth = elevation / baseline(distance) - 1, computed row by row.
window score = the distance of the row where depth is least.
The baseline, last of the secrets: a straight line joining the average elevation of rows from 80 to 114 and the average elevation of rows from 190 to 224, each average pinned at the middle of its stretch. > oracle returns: 152 km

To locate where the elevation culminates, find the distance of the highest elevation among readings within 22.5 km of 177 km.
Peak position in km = 182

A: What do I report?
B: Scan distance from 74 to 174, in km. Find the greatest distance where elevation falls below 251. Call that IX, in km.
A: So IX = 172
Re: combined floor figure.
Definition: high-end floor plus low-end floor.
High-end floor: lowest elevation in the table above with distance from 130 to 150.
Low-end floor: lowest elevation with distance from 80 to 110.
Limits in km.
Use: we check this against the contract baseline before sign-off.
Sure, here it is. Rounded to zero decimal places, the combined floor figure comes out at 495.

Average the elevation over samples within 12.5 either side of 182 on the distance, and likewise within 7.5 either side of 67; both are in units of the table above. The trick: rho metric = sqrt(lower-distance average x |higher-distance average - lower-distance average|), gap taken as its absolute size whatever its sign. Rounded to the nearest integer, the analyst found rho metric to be 70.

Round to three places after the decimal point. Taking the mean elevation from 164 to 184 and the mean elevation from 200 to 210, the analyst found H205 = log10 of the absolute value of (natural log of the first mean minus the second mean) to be 2.379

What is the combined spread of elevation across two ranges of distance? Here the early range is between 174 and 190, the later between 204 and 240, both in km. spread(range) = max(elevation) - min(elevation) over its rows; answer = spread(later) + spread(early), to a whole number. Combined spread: 53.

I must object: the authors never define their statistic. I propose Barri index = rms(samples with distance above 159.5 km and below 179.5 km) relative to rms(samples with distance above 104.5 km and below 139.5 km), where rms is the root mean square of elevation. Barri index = 0.97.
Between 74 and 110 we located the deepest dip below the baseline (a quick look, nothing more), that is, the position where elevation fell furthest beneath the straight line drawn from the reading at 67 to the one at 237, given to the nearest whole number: 102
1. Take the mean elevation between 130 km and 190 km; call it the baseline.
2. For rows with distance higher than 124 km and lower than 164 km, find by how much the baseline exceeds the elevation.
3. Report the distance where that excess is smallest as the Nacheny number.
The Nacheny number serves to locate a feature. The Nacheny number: 132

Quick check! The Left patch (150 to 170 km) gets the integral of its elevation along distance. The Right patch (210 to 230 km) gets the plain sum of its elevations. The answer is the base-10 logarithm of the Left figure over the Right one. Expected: 0.740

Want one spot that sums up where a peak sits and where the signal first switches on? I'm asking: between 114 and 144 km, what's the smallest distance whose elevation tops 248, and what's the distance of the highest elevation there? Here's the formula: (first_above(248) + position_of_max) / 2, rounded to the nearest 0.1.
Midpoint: 117.0 km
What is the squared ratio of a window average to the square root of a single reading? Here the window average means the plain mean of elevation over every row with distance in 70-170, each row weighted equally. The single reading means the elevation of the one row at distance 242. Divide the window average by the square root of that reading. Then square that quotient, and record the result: 268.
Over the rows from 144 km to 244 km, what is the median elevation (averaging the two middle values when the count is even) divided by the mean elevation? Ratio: 1.02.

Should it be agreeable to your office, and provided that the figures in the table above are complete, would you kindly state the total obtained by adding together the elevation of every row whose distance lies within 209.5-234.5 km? 1106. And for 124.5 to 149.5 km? 1274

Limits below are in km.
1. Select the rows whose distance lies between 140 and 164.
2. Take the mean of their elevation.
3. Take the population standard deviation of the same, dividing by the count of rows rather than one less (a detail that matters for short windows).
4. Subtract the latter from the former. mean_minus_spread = 246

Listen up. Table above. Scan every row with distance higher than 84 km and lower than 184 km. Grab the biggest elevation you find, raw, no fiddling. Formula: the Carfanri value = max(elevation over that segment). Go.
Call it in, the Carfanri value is 269.7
